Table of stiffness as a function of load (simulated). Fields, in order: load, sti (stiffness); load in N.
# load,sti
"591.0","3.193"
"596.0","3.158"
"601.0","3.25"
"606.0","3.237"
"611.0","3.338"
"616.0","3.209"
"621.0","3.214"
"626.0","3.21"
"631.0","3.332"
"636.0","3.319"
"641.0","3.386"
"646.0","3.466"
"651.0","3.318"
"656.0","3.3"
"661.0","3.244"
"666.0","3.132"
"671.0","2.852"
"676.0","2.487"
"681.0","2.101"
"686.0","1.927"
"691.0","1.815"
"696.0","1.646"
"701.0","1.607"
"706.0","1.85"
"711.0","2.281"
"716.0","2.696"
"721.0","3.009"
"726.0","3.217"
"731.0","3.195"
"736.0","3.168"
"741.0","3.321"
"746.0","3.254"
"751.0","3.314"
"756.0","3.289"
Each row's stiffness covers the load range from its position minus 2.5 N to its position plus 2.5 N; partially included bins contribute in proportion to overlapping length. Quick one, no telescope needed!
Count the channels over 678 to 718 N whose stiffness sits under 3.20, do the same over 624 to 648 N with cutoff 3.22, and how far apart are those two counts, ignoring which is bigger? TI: 7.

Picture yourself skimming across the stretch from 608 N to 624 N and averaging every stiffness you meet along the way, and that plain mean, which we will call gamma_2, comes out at 3.25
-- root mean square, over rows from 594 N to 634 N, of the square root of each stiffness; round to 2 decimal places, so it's 1.80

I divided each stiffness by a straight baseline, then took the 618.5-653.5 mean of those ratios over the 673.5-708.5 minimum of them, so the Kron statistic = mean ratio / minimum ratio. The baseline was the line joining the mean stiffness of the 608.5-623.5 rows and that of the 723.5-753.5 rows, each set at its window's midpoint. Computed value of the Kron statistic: 2.1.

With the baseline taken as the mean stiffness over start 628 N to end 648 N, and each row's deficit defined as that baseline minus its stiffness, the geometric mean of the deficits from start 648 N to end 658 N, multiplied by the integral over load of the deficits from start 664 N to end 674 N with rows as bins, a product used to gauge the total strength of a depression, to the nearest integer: 0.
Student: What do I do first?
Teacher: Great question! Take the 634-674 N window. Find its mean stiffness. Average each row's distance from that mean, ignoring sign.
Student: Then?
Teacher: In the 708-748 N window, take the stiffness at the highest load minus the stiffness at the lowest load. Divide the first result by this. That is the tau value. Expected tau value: 0.14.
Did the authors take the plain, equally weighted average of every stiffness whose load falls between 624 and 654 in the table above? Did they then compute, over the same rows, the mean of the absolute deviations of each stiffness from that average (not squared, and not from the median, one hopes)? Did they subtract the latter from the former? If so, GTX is 3.3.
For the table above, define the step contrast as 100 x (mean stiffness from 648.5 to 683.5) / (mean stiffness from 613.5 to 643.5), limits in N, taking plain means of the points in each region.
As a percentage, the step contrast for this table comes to 89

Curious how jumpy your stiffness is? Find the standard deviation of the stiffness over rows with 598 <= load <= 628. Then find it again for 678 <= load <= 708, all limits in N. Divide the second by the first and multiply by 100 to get 370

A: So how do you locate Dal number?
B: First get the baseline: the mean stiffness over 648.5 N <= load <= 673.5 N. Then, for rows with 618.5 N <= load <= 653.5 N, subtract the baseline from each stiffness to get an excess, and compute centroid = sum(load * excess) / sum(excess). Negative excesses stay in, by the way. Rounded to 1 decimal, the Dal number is 640.1 N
